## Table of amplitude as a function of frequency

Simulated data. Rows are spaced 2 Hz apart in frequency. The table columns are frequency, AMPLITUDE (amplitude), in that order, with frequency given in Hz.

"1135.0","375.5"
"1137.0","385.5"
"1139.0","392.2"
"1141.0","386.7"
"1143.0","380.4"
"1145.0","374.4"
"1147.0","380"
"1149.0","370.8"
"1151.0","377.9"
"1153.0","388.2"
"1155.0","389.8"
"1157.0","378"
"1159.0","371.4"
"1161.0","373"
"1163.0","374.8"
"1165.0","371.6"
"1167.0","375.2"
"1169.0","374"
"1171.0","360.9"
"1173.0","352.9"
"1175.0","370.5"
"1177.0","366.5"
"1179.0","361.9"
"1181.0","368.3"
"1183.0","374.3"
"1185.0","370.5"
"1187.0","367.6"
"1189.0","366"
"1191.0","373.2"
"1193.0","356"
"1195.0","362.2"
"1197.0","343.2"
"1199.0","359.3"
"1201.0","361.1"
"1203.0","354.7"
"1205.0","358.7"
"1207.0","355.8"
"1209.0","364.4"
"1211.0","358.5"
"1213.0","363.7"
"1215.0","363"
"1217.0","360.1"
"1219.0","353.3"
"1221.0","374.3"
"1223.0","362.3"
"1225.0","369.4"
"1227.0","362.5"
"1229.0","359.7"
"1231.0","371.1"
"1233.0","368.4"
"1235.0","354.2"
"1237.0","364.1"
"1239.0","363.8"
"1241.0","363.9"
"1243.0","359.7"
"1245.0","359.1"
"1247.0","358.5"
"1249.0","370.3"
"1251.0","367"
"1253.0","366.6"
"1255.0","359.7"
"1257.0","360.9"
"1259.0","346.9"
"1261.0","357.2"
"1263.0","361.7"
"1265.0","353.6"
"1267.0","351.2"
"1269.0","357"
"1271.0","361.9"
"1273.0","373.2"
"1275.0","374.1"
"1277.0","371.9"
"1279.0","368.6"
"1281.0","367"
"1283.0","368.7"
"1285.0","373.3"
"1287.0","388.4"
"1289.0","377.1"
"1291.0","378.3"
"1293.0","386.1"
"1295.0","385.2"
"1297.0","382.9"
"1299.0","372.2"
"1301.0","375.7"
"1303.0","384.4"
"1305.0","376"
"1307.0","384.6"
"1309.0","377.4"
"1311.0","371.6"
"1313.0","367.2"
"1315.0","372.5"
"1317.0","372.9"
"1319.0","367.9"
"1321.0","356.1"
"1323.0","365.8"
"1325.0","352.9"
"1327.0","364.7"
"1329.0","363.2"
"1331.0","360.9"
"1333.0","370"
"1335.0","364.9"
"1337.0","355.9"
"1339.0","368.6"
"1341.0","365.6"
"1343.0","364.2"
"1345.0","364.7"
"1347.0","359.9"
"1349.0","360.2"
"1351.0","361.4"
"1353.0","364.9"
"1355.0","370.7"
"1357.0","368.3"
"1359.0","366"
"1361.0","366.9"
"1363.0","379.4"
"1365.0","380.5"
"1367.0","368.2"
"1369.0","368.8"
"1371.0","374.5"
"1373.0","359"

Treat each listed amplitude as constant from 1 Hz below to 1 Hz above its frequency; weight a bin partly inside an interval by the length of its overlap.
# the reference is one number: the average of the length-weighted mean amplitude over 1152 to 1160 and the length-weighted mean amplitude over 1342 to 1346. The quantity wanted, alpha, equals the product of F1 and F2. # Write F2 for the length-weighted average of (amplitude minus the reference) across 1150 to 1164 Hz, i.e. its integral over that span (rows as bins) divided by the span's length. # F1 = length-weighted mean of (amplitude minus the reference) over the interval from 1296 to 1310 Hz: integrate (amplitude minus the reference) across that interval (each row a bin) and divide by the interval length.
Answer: 34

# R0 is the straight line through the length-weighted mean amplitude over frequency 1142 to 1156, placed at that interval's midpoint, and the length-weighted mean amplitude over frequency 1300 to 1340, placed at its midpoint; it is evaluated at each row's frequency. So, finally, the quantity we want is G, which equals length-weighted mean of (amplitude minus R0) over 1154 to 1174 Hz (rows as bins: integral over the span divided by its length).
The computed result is -7.0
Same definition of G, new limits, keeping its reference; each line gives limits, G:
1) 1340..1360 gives -2.0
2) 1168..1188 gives -11.5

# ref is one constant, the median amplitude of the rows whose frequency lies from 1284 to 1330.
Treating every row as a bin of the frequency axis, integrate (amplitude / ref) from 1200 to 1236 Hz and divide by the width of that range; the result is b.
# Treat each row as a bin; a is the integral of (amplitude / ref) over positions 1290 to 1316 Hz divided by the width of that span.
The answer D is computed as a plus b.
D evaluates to 1.98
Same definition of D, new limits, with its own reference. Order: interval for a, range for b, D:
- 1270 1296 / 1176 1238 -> 1.98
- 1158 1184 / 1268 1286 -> 1.98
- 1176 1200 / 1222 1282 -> 1.95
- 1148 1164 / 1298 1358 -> 2.00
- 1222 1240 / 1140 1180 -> 1.98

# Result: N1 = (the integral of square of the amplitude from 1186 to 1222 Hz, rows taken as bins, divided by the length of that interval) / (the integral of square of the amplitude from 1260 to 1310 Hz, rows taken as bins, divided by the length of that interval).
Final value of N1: 0.94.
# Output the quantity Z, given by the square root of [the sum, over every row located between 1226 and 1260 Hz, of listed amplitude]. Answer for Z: 78.5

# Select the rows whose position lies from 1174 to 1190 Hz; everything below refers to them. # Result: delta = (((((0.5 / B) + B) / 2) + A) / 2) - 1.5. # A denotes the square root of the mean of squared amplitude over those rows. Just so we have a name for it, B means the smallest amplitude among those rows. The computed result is 273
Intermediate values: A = 368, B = 361.9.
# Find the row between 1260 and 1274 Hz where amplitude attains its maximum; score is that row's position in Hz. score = 1273.0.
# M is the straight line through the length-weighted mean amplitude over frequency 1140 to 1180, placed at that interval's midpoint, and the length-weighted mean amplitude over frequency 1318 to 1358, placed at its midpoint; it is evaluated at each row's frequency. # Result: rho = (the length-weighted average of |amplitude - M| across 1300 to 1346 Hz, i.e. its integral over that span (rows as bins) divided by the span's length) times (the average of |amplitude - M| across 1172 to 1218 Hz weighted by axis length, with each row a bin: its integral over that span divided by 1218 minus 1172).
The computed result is 64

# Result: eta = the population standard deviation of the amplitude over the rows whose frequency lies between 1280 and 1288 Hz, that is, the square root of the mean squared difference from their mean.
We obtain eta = 8.4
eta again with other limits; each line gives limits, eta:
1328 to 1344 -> 4.1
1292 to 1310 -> 4.9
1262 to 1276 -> 8.3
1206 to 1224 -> 5.7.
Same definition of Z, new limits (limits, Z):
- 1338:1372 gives 79.1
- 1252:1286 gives 78.6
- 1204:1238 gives 78.5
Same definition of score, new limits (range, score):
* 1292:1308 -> 1293.0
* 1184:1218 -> 1191.0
